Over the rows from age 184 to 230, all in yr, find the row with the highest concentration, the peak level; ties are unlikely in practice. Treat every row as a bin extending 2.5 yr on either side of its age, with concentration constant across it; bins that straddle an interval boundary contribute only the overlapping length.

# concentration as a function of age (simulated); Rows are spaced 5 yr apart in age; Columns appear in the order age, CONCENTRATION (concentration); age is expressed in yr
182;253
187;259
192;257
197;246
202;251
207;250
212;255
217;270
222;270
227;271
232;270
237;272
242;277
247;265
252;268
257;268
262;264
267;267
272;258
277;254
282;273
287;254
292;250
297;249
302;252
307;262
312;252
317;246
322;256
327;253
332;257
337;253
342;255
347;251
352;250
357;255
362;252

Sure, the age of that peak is 227 yr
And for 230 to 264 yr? 242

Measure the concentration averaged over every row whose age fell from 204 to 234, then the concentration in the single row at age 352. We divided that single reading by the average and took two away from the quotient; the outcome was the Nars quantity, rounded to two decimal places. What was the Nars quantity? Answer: -1.05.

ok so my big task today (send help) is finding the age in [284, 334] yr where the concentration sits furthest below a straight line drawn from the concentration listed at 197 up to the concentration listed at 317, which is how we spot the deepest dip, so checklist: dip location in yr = 317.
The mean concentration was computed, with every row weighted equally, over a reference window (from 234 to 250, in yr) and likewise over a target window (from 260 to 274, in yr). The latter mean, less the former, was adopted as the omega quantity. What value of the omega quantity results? -8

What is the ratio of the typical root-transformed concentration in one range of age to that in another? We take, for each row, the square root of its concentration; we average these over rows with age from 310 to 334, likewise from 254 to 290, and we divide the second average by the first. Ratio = 1.02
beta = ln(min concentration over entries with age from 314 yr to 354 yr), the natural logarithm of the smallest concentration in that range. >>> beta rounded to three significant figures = 5.51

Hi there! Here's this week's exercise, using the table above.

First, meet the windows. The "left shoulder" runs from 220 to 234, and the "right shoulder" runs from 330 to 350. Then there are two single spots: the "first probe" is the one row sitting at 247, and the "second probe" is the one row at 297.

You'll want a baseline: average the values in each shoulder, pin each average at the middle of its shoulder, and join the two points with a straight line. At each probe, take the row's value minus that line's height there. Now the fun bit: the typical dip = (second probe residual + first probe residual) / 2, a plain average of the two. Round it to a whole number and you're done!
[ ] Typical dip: -7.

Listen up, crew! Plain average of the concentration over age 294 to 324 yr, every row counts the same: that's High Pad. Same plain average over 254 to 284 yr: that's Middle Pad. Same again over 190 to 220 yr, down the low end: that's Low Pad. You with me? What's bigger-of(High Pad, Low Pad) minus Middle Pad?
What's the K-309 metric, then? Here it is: -9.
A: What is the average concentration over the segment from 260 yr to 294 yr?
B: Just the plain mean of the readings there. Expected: 260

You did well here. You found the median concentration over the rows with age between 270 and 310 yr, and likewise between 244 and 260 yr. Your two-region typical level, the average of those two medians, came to 261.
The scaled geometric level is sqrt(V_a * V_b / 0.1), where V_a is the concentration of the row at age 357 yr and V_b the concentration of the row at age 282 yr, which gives 834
